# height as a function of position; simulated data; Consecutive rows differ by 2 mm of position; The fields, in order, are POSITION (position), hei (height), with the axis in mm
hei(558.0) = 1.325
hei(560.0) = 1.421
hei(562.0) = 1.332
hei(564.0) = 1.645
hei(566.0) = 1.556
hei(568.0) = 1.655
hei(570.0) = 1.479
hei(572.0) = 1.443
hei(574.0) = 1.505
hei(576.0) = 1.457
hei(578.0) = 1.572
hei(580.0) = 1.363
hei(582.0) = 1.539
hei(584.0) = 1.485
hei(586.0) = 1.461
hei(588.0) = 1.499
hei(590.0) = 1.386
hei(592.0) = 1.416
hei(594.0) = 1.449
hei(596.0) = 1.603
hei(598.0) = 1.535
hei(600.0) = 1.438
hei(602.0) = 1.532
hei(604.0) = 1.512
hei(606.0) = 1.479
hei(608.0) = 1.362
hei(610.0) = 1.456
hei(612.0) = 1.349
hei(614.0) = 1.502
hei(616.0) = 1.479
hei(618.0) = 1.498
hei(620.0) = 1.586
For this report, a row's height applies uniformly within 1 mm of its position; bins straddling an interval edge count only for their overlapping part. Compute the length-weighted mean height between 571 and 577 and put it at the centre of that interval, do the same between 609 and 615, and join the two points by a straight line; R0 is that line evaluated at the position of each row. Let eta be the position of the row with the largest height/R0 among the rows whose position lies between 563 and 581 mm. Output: 568.0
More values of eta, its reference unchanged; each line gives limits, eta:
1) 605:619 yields 614.0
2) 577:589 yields 578.0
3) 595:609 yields 596.0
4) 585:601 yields 596.0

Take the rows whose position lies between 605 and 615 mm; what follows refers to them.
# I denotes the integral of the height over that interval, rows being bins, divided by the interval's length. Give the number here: 1.43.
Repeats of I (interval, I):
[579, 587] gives 1.46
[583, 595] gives 1.45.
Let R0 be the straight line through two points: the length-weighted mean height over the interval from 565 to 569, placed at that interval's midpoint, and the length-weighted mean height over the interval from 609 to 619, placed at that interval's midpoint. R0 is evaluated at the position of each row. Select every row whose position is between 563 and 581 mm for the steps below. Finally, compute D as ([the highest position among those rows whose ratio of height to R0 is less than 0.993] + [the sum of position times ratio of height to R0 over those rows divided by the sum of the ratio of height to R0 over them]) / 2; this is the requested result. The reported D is 575.9 mm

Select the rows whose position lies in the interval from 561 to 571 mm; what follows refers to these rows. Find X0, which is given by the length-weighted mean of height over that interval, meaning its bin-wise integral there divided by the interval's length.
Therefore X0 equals 1.53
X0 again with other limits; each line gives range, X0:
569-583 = 1.48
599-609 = 1.46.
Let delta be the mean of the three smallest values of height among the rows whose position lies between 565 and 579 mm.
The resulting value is 1.46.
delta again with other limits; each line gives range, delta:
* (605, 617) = 1.39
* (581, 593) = 1.42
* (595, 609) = 1.43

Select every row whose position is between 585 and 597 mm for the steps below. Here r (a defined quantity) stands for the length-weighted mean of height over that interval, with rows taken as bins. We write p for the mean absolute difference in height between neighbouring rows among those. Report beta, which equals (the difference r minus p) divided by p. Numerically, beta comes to 19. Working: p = 0.07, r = 1.47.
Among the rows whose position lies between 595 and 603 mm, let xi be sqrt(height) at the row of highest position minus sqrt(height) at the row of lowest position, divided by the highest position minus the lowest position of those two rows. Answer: -0.005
